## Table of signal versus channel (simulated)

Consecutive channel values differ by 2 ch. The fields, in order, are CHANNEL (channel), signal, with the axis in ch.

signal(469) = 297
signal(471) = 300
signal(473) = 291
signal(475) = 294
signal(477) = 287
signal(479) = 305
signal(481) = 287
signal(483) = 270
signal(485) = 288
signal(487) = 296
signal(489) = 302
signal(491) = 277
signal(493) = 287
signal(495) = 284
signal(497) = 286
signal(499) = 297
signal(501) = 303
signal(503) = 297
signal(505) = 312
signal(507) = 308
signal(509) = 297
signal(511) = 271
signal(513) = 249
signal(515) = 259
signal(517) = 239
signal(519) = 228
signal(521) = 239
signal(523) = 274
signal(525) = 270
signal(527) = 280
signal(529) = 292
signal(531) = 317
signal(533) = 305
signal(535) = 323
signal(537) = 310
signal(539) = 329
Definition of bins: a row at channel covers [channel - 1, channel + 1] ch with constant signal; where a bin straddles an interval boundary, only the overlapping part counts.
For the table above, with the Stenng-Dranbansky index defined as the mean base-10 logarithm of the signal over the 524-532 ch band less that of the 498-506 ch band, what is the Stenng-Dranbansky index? -0.019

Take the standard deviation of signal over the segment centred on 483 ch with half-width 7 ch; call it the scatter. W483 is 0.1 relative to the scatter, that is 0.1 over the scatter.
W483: 0.009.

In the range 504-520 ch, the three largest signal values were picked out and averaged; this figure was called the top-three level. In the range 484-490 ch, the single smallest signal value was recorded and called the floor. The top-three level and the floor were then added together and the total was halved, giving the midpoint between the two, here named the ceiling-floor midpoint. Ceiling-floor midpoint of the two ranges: 297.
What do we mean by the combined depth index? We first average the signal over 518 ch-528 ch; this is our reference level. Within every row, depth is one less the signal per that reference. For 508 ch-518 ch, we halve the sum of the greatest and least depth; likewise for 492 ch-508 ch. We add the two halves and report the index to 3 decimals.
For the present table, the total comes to -0.192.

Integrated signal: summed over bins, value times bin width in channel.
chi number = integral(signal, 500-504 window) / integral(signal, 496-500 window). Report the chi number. 1.03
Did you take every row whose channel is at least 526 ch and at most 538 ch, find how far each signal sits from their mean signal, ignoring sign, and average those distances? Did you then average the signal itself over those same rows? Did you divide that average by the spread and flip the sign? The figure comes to -25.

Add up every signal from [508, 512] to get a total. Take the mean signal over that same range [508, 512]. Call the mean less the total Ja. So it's -284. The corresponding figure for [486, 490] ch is -299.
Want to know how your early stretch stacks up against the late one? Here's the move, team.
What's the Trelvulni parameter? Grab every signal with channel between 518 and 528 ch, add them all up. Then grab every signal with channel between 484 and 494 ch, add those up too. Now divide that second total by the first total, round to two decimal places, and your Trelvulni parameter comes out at 1.12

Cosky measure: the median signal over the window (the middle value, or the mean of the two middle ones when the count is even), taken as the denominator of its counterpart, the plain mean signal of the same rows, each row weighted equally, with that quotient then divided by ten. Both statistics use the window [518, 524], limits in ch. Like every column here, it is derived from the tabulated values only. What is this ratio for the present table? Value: 0.103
